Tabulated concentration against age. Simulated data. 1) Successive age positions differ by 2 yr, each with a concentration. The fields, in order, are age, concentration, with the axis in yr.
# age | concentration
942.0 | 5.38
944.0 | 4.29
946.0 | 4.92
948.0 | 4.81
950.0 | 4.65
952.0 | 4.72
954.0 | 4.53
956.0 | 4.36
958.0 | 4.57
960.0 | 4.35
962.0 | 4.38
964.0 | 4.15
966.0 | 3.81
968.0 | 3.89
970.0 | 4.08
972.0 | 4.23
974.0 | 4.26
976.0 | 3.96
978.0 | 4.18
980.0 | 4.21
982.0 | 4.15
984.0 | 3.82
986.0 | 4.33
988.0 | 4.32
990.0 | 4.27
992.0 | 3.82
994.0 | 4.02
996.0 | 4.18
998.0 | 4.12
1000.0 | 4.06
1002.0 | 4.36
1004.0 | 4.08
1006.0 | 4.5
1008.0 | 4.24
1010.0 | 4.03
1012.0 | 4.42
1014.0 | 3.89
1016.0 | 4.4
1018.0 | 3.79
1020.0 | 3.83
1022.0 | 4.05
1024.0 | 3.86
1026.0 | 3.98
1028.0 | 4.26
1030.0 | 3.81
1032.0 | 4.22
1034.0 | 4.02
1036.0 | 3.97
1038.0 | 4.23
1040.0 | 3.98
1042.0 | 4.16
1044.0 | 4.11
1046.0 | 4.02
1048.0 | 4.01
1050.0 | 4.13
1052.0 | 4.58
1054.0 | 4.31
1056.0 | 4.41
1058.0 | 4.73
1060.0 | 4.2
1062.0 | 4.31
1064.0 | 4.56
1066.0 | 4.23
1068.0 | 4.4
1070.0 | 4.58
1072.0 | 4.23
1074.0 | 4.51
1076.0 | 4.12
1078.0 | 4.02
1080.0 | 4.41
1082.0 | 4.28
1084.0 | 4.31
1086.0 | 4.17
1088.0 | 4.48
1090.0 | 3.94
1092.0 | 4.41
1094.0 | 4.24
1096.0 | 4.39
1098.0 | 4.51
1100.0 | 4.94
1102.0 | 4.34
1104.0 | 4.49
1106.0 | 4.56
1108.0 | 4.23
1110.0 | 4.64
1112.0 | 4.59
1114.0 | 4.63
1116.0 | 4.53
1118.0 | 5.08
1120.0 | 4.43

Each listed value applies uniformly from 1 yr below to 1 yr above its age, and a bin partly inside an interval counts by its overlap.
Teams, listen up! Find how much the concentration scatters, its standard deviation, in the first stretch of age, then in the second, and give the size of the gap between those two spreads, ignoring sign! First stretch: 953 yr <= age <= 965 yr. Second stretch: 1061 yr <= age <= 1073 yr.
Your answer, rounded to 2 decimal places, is 0.01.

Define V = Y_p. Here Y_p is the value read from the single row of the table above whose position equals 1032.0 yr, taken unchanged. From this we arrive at 4.22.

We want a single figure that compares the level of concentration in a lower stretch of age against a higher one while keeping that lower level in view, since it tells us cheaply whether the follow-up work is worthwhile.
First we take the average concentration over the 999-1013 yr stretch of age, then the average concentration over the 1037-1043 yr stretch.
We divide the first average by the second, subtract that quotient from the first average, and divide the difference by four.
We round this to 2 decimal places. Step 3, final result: 0.80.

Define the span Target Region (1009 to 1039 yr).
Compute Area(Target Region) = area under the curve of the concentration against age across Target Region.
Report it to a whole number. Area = 122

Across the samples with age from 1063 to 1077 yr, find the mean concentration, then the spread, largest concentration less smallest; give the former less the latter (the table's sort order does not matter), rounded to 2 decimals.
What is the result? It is 3.92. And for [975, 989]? 3.63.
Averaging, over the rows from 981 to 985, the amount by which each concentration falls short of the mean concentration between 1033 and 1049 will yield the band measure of 0.1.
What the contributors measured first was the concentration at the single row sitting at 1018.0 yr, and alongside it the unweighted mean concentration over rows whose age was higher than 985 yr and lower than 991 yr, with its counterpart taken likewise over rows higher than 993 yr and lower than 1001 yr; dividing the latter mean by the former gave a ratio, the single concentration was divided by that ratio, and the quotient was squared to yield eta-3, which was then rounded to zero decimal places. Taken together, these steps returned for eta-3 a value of 16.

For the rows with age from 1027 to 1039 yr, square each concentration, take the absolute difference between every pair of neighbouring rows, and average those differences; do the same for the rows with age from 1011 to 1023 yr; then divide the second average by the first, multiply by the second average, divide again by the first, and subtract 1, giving 1.0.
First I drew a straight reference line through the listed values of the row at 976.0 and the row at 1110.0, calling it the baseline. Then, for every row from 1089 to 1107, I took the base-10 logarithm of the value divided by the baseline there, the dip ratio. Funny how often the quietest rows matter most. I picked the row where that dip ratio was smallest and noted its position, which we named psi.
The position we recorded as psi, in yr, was 1090.0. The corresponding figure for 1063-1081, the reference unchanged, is 1078.0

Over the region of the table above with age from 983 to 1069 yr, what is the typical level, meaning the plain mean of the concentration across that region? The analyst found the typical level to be 4.16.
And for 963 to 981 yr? 4.09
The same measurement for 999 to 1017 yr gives 4.22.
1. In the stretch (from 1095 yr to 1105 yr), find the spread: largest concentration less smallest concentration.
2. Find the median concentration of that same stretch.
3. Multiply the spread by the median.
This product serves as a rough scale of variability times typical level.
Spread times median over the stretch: 2.7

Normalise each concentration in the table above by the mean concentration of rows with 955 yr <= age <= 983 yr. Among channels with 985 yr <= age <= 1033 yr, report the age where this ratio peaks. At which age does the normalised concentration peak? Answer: 1006.0 yr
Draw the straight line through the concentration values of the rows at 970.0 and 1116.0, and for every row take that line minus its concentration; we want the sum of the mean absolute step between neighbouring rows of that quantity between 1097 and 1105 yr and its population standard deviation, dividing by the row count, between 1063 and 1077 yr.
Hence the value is 0.57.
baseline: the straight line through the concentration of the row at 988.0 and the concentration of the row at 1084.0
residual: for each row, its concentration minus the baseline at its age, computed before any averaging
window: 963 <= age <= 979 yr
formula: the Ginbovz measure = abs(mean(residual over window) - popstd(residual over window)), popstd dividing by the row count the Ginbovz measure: 0.41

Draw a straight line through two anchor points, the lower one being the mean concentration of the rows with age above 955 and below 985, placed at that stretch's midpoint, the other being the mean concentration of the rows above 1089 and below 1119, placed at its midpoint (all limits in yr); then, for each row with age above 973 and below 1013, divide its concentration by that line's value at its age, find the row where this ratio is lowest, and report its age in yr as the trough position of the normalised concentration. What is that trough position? 992.0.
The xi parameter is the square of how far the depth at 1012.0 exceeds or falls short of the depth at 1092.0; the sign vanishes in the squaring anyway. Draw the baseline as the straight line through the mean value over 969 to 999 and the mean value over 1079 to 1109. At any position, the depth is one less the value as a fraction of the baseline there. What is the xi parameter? 0.0021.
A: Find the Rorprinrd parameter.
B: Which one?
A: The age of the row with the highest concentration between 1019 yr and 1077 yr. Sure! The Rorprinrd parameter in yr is 1058.0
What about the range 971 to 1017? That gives 1006.0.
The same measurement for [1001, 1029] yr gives 1006.0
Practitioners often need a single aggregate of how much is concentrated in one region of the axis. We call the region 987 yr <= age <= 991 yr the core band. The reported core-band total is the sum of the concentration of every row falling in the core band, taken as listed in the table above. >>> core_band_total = 8.6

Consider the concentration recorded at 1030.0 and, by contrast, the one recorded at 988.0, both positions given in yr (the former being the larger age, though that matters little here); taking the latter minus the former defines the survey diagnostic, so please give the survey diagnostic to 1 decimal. 0.5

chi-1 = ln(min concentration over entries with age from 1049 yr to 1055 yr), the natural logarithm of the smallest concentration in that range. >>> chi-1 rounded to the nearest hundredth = 1.42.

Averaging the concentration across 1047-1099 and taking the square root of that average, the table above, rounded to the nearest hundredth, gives 2.08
